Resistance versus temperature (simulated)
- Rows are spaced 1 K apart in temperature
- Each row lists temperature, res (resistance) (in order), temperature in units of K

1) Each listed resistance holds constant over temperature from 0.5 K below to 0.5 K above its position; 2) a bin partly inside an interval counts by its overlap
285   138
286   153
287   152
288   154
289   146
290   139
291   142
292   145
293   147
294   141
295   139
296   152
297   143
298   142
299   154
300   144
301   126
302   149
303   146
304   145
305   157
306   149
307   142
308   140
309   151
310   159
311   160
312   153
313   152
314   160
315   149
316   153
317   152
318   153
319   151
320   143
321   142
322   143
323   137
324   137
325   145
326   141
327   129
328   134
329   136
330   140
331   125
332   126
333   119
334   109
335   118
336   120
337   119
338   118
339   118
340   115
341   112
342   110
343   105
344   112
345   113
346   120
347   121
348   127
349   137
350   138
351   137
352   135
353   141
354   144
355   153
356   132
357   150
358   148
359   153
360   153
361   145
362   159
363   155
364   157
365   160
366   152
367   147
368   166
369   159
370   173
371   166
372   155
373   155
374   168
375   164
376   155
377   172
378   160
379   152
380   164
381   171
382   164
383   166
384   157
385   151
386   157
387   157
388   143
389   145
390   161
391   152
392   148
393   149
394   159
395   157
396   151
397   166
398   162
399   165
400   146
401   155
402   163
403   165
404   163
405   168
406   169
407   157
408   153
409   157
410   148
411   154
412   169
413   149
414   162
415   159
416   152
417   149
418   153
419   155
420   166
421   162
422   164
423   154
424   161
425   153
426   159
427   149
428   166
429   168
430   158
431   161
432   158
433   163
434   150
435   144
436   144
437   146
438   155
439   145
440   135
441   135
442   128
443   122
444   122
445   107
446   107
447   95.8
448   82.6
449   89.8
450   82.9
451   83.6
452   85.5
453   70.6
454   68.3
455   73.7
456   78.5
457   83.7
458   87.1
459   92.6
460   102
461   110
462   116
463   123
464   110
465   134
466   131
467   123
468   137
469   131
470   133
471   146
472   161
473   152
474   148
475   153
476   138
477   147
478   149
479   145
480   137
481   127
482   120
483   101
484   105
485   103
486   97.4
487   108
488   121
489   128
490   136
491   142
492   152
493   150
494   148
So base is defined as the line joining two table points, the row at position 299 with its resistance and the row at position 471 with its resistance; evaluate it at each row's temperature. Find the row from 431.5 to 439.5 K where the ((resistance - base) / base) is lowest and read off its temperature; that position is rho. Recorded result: 435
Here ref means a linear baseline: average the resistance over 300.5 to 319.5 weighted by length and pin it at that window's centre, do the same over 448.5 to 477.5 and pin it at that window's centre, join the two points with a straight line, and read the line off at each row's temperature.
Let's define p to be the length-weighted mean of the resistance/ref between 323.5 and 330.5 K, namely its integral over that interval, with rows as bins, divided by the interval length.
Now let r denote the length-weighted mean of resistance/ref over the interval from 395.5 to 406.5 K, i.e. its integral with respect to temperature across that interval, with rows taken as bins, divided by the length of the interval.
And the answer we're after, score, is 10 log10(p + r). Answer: 3.42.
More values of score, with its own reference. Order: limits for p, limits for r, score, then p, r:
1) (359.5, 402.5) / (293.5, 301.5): 3.26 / 1.19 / 0.93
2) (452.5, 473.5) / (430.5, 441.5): 3.49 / 0.99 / 1.24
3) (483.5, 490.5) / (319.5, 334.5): 2.96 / 1.06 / 0.92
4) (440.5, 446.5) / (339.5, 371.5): 3.07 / 1.02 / 1.01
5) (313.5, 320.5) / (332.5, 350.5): 2.68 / 1.02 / 0.83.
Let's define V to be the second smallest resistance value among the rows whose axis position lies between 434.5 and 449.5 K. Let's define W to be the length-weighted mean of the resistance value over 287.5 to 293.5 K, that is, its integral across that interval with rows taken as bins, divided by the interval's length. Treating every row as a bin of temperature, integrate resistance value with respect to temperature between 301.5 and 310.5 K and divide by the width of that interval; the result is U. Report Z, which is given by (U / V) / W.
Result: 0.011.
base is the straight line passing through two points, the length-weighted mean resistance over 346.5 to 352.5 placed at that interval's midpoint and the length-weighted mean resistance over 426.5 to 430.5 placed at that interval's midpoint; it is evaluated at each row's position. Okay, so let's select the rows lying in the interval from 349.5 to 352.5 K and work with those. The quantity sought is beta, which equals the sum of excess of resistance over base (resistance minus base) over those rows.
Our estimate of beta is 11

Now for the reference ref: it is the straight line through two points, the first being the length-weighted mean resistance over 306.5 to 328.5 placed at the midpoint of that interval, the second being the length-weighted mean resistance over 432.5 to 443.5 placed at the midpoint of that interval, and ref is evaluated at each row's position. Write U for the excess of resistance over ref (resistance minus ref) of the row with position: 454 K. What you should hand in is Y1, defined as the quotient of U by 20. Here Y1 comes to -3.7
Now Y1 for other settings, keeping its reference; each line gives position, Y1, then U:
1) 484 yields -1.8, -36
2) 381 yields 1.3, 27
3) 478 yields 0.4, 8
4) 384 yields 0.6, 13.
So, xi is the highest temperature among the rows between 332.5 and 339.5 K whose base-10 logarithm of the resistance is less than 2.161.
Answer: 339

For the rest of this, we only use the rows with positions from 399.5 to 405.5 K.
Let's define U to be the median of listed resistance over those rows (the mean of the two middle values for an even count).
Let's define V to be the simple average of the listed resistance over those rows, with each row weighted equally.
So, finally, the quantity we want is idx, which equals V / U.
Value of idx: 0.98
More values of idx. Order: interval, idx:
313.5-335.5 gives 0.98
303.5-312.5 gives 1.00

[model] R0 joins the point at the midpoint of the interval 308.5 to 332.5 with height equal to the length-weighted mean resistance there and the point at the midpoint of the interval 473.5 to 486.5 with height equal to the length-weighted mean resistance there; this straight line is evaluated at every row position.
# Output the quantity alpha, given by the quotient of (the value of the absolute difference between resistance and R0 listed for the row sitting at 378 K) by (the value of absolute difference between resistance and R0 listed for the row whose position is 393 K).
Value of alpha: 1.81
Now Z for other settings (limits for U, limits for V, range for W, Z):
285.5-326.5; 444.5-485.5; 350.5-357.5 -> 0.015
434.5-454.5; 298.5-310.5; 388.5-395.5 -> 0.005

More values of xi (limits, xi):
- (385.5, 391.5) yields 388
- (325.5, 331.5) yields 331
